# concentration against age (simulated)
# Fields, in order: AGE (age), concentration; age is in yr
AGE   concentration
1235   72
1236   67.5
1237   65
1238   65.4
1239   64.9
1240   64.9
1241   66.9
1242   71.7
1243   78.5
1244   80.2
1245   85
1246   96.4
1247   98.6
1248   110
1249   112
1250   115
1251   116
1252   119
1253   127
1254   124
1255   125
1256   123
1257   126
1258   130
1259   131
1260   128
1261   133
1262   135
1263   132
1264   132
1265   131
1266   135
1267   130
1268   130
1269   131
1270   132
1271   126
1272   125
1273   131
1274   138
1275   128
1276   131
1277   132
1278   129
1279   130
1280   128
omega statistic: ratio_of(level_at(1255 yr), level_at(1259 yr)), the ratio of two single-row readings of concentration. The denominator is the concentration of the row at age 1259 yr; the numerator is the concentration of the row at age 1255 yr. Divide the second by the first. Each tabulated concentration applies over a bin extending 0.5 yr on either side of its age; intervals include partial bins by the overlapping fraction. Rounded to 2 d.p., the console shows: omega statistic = 0.95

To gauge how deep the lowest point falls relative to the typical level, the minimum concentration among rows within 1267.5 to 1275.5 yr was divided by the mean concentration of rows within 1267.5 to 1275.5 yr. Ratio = 0.96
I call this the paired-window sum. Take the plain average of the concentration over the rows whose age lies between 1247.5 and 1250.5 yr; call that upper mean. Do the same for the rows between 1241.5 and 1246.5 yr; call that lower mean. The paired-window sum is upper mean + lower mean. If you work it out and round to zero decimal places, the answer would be 195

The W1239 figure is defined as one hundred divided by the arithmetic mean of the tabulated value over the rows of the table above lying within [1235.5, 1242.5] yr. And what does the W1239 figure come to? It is 1.50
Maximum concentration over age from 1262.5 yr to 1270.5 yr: 135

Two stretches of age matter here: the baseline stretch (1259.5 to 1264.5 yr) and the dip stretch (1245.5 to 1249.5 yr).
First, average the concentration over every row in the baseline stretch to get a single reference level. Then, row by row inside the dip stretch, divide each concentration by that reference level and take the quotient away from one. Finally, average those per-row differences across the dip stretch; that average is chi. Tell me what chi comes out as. 0.21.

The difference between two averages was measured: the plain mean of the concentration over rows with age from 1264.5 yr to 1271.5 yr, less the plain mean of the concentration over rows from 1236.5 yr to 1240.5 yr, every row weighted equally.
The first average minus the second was 66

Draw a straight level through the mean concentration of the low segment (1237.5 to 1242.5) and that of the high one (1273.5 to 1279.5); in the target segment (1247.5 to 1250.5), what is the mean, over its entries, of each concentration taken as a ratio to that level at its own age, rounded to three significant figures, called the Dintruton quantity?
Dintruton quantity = 1.36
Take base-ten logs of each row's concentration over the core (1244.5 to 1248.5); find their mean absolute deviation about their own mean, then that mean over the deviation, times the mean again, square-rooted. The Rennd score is 11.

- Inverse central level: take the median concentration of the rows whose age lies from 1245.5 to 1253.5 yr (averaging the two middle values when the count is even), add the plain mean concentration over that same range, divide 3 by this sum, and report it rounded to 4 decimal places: 0.0133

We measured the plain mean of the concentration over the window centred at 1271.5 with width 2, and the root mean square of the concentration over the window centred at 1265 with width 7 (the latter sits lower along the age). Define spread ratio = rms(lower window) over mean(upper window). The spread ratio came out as 1.05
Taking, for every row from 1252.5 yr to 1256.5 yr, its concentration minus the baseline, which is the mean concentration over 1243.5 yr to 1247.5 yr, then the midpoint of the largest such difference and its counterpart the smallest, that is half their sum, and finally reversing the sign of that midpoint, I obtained -35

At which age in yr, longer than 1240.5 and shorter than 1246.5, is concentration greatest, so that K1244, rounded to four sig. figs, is 1246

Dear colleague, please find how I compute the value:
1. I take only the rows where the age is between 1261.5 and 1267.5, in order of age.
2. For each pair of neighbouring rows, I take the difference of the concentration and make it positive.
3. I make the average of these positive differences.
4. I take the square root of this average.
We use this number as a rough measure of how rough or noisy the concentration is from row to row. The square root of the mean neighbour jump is 1.6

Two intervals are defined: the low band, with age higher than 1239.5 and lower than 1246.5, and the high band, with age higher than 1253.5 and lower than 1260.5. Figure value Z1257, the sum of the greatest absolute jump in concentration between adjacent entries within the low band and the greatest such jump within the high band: 15.4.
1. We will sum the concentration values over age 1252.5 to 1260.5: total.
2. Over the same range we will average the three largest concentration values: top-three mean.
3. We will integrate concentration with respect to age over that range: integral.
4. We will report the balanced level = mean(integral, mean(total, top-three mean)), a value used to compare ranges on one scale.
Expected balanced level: 793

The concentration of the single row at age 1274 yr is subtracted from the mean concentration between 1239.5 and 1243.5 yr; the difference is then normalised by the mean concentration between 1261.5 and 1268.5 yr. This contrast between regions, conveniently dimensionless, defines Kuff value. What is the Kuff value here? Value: -0.51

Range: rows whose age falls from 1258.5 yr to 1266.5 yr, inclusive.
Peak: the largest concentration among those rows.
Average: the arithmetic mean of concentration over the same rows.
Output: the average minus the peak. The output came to -2.9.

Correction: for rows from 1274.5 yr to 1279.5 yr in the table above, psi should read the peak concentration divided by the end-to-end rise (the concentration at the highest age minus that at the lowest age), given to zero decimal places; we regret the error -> 66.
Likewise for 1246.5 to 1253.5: 4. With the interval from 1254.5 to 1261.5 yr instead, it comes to 17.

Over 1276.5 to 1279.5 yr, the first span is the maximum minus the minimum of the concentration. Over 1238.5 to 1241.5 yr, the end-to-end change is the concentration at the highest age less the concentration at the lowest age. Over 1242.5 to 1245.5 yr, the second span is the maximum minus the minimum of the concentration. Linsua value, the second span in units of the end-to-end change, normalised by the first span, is 1.1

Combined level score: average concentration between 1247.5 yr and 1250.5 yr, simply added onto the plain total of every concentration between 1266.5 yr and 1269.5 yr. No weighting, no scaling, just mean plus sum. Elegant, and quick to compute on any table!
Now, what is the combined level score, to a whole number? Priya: 503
